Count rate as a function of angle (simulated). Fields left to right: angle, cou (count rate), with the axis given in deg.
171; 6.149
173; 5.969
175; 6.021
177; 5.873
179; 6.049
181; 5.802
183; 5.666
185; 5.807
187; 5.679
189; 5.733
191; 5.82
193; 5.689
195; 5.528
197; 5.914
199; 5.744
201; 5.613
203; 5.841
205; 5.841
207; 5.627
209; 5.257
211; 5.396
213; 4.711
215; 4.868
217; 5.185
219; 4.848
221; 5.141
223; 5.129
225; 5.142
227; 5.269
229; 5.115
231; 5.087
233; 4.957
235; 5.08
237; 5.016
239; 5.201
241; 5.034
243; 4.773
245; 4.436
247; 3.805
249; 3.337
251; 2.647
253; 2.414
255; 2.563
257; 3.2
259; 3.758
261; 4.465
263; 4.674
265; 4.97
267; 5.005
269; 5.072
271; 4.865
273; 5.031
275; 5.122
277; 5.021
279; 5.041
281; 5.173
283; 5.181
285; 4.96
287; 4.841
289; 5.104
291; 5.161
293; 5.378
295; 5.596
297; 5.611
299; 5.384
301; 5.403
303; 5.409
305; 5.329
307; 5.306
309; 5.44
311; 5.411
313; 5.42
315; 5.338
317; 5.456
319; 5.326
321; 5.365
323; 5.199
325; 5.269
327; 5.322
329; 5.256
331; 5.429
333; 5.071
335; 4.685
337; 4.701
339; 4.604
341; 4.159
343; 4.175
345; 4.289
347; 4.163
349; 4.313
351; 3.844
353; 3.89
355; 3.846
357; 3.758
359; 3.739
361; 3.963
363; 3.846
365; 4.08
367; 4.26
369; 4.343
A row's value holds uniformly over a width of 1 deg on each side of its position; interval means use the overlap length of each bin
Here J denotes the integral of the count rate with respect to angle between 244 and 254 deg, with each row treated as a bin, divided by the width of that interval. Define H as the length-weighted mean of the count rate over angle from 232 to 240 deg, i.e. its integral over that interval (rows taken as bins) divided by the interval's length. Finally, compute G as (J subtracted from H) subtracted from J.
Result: 1.59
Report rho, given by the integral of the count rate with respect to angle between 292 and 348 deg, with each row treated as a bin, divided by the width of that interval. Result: 5.1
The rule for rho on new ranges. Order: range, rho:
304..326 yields 5.4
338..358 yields 4.1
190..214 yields 5.6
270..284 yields 5.1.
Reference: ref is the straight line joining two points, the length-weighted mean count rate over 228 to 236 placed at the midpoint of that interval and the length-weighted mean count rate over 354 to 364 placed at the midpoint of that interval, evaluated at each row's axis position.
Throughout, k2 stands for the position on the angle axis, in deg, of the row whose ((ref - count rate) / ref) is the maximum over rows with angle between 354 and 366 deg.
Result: 359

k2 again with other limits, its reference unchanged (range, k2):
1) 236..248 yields 247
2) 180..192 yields 183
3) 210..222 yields 213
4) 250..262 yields 253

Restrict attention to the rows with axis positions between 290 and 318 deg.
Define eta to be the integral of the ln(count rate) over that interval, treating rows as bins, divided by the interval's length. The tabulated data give 1.69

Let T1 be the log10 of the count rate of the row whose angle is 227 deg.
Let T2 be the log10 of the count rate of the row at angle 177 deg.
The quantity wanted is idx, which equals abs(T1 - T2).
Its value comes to 0.047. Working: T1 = 0.72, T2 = 0.77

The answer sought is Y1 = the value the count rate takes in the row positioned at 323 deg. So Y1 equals 5.199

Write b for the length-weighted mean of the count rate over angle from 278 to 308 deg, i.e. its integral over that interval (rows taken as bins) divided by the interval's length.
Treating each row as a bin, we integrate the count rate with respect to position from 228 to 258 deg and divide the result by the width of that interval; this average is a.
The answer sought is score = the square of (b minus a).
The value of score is 1.2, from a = 4.18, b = 5.3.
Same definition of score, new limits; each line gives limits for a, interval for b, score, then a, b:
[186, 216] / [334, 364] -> 2.0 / 5.55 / 4.1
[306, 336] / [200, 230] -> 0.0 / 5.29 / 5.3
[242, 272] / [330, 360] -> 0.1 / 4.00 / 4.3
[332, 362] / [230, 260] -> 0.0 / 4.21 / 4.1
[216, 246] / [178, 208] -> 0.5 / 5.03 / 5.8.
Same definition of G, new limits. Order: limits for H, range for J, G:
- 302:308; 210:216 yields 4.64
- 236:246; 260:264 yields 4.25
